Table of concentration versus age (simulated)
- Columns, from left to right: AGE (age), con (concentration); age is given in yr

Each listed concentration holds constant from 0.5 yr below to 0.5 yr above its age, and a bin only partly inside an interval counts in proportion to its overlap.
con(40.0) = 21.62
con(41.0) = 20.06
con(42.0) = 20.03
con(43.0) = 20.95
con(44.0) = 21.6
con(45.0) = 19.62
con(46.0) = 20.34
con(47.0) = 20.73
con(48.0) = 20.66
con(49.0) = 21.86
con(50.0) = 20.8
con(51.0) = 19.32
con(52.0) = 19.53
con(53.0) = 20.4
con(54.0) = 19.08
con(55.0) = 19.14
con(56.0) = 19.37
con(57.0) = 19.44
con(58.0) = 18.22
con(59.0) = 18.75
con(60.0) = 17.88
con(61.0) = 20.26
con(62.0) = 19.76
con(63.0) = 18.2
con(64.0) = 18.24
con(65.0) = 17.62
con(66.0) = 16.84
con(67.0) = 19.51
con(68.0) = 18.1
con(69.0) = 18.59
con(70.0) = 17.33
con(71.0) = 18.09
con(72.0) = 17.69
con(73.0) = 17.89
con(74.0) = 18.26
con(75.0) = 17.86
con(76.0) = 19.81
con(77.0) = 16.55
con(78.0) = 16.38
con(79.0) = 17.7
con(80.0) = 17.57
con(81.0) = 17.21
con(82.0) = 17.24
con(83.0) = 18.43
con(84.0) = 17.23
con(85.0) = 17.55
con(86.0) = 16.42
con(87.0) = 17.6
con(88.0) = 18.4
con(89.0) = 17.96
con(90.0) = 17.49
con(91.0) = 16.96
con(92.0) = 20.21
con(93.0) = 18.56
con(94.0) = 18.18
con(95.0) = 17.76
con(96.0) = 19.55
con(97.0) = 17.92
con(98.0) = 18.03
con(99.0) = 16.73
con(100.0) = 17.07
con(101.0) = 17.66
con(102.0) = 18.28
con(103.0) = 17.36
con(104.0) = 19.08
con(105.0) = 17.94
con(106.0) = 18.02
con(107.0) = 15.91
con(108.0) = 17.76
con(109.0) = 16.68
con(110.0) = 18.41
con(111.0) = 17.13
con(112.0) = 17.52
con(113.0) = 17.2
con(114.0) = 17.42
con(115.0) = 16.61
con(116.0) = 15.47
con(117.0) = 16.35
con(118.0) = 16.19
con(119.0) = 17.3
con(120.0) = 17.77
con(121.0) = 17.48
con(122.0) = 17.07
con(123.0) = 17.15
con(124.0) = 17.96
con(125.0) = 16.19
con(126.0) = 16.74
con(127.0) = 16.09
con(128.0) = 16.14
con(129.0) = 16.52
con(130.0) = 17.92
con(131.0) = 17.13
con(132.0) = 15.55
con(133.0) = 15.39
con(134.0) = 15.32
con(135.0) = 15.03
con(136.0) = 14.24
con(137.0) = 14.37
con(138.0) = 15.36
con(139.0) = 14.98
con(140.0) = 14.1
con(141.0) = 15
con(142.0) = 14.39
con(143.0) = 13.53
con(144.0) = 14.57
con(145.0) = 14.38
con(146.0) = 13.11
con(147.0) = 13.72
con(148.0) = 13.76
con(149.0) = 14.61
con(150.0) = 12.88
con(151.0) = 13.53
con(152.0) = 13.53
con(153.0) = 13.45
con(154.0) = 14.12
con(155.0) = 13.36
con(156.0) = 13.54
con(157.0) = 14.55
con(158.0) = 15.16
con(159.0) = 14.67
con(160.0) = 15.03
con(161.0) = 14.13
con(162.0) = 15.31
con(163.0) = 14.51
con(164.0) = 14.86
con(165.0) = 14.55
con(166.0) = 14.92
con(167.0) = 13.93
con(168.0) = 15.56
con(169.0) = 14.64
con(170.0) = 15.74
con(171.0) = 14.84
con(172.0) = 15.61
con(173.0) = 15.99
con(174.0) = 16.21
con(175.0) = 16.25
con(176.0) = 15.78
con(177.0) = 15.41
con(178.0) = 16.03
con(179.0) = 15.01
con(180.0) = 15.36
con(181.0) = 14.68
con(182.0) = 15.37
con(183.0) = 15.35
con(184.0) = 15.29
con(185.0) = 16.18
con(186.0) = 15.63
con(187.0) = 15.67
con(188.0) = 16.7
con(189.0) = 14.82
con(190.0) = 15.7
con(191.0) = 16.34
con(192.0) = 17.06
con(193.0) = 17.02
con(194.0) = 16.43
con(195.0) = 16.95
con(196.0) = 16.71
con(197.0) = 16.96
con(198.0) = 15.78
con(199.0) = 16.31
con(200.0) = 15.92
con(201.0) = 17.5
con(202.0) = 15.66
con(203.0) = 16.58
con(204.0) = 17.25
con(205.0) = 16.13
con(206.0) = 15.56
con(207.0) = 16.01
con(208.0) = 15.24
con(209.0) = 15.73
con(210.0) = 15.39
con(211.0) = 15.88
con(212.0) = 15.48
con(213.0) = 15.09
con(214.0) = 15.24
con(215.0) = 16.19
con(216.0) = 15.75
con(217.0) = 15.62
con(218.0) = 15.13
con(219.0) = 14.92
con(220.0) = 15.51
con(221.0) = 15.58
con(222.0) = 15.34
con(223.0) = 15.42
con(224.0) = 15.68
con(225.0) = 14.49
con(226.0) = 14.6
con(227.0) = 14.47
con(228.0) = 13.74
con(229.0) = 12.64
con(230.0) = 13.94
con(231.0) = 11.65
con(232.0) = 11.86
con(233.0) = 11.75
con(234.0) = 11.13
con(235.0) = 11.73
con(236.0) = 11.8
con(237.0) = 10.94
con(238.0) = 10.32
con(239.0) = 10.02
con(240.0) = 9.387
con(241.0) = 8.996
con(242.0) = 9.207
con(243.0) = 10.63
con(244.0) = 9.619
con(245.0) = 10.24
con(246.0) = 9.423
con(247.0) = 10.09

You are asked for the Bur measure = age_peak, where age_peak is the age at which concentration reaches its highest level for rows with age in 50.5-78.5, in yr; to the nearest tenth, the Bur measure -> 53.0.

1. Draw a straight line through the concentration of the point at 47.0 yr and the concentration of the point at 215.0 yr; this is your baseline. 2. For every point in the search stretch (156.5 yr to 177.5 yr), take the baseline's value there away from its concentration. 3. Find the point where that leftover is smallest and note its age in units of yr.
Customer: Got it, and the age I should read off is 167.0 yr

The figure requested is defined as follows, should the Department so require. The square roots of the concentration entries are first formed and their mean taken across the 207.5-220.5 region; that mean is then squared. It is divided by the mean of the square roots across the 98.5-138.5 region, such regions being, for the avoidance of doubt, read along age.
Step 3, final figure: 3.78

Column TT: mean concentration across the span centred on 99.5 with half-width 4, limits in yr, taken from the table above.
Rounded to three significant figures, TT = 17.8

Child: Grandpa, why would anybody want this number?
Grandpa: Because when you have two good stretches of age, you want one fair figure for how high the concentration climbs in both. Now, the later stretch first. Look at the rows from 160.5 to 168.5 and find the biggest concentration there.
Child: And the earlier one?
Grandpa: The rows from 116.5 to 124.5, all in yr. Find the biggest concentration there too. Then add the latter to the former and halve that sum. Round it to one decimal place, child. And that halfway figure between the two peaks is 16.8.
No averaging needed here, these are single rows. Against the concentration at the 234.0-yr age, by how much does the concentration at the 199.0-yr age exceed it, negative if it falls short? 5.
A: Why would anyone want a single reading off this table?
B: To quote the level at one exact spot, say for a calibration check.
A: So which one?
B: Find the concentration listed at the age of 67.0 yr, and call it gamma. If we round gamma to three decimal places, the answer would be 19.510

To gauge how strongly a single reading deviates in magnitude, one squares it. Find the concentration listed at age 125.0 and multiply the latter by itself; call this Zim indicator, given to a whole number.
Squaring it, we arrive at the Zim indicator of 262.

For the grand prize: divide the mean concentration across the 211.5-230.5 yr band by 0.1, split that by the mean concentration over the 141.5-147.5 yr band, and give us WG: 10.7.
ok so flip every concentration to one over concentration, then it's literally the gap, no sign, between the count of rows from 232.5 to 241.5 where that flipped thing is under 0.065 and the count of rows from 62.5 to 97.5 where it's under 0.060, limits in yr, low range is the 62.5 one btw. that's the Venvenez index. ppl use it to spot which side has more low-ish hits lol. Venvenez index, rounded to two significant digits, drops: 32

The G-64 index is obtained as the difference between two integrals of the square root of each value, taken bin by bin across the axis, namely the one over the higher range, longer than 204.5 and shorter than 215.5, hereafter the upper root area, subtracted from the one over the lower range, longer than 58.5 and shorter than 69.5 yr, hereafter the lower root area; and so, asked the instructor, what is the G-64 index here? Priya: 4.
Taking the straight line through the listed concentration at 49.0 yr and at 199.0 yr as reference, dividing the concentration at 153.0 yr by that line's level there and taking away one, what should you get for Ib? -0.25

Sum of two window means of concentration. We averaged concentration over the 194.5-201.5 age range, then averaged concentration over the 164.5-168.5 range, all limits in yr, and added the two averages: 31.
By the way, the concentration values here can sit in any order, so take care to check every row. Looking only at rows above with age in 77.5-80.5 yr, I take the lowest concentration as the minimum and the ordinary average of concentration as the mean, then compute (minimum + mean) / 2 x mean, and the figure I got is 289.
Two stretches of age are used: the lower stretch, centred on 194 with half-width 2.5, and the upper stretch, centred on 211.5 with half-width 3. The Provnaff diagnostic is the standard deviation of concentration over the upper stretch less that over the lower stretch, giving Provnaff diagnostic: 0.03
